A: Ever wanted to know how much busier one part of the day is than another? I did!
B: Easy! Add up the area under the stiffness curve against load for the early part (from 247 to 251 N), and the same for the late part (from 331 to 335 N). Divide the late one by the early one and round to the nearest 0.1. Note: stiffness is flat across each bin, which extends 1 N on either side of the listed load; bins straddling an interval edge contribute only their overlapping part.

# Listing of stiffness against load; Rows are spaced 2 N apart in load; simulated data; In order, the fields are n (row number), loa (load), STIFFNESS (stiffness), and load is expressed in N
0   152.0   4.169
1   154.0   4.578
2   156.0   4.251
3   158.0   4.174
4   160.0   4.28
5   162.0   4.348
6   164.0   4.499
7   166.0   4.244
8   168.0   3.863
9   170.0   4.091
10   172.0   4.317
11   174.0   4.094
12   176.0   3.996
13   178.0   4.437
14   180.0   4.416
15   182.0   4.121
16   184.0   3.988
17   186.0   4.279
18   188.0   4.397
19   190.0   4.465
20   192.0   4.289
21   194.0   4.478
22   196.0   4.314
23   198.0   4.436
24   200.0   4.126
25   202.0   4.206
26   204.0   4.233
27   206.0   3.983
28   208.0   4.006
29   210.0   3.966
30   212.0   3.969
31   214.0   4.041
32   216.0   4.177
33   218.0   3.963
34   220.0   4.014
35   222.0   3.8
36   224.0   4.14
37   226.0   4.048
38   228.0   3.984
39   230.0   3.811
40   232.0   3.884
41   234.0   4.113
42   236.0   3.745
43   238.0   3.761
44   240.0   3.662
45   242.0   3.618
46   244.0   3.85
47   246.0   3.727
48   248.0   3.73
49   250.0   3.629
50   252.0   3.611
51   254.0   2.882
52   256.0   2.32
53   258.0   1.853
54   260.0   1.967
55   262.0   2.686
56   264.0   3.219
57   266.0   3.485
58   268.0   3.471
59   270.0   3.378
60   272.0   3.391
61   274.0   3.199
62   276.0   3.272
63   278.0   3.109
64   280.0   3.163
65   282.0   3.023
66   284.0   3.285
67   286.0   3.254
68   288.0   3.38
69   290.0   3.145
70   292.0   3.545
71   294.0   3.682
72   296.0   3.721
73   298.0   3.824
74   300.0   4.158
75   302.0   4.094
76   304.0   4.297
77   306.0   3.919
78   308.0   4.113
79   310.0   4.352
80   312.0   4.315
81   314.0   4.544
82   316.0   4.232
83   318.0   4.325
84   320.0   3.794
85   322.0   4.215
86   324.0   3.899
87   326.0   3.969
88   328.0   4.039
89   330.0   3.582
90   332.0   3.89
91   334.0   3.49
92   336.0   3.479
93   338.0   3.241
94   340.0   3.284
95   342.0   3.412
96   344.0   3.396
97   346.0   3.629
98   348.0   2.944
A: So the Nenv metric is 1.0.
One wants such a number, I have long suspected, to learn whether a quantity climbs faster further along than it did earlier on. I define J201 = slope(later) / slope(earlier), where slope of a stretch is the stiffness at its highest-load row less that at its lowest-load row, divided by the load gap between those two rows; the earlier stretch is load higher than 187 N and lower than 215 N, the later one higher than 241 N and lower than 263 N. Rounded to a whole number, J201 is 3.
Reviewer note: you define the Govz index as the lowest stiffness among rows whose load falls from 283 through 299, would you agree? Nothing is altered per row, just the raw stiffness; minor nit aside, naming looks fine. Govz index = 3.145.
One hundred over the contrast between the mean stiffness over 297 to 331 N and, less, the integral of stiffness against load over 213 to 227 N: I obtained -1.91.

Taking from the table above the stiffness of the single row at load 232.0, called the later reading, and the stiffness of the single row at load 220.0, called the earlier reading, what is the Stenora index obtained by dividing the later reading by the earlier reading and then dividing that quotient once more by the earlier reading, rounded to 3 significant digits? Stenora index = 0.241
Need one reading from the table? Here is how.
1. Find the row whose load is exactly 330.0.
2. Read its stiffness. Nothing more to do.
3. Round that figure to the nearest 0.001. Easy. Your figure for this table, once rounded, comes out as 3.582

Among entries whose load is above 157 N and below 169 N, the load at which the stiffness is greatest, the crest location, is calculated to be 164.0 N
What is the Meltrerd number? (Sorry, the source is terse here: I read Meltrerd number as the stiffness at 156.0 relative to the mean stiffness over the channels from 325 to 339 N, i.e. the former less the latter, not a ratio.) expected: 0.58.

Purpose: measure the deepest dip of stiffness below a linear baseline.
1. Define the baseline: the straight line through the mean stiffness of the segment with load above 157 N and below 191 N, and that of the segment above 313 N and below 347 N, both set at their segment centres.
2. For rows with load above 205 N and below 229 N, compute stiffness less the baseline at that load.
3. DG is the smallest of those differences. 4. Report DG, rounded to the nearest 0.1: -0.3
